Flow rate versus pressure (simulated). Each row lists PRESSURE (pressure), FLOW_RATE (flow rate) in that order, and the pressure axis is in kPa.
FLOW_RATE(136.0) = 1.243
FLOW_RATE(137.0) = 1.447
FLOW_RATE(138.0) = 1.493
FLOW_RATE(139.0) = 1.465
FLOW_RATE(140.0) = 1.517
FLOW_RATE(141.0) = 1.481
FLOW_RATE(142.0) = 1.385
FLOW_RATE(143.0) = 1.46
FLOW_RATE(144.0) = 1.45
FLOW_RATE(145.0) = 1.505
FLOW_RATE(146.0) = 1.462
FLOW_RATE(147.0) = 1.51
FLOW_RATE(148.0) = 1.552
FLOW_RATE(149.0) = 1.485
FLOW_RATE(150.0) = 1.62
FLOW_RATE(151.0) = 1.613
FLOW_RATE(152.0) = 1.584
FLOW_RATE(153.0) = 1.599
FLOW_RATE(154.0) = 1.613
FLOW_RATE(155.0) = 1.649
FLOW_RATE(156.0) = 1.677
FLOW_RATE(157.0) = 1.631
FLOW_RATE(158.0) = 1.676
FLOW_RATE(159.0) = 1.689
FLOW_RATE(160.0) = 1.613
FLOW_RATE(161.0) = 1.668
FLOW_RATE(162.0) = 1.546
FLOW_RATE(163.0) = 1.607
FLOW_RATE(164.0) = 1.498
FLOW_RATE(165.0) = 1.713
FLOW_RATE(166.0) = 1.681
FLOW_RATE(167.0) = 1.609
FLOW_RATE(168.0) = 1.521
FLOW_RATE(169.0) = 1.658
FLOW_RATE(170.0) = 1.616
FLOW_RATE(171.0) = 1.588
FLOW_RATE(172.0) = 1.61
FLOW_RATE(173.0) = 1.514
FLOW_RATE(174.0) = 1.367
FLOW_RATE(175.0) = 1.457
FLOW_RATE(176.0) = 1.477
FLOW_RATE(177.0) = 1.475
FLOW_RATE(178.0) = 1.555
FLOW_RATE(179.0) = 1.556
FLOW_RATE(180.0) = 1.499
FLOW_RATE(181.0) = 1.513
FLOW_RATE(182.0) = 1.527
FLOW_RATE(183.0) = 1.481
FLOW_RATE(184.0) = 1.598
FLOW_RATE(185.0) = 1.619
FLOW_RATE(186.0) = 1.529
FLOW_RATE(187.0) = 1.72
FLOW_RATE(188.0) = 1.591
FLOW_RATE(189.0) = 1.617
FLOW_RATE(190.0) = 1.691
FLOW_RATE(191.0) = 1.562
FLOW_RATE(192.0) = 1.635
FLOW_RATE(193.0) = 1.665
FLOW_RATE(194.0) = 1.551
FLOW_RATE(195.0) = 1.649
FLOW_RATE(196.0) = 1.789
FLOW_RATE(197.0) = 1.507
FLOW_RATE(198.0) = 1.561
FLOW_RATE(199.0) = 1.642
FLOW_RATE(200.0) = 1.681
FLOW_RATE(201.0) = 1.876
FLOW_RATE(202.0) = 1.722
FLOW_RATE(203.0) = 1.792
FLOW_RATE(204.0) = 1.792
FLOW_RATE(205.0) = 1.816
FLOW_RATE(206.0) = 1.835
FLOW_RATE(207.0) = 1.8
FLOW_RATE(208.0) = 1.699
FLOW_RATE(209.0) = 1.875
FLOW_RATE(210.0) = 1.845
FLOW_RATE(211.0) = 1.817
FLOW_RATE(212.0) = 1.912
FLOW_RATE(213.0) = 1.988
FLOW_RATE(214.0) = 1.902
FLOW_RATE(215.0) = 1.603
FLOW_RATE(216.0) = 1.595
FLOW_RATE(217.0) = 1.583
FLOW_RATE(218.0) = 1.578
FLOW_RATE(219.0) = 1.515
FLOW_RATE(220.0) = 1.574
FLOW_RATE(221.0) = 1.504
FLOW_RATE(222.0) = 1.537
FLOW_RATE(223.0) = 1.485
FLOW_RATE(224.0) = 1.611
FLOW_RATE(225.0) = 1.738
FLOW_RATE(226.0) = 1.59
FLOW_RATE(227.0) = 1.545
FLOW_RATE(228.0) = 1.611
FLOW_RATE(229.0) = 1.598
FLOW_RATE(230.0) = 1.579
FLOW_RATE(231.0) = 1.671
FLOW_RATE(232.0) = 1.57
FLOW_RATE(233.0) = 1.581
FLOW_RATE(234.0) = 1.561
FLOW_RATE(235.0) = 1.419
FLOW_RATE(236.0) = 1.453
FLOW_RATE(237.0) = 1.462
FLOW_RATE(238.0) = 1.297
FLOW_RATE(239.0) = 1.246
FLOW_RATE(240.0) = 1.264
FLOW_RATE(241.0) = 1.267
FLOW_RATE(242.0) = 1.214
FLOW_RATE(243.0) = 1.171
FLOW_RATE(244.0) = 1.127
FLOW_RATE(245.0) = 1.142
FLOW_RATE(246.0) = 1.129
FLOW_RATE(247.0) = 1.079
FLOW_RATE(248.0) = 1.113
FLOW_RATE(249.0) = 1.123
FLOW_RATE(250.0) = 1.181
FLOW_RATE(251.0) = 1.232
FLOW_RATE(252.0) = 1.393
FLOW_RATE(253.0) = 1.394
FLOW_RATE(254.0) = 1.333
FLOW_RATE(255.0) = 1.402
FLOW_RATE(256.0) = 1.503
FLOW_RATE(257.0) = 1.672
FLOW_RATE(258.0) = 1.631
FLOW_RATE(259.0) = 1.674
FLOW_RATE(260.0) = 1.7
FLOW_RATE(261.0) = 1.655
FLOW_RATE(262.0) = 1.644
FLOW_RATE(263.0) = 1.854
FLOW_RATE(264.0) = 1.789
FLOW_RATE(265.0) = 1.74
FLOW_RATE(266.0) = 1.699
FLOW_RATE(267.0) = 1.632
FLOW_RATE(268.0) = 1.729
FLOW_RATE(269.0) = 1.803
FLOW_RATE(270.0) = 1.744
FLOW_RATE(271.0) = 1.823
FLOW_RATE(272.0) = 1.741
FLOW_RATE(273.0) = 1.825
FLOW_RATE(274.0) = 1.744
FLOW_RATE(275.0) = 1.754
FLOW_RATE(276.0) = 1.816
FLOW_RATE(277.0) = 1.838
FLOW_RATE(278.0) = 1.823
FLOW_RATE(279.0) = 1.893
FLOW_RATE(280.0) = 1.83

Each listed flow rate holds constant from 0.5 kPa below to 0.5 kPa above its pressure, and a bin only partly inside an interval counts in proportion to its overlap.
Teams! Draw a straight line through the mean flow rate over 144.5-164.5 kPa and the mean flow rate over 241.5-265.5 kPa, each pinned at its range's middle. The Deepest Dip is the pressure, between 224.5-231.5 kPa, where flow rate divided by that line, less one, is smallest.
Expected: 227.0 kPa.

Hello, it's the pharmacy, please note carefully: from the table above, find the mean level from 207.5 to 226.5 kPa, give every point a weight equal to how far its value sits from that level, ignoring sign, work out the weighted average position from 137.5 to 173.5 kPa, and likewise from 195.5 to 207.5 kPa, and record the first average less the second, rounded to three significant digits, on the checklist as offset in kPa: -50.5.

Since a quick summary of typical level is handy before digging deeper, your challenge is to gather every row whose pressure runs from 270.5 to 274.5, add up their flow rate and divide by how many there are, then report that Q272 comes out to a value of 1.78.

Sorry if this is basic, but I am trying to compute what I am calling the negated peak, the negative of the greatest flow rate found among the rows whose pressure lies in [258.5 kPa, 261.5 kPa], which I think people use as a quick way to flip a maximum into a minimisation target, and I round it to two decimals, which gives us -1.70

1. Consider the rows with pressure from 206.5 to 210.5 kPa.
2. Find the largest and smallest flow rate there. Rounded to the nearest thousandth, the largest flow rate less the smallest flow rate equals 0.176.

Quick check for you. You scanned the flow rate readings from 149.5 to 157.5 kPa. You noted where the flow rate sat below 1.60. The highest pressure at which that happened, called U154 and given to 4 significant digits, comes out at 153.0 kPa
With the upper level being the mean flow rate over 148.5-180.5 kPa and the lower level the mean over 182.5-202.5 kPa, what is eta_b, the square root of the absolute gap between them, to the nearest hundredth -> 0.23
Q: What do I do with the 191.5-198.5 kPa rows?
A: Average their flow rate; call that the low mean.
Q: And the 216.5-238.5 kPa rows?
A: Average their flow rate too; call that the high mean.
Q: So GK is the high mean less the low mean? -0.07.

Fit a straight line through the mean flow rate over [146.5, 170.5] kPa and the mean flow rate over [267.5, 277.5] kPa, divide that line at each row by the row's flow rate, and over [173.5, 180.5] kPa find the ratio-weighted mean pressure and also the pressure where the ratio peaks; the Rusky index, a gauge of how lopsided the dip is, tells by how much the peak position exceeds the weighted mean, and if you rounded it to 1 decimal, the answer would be -2.9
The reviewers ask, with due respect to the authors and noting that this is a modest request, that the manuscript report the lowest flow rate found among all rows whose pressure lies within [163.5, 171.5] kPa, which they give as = 1.498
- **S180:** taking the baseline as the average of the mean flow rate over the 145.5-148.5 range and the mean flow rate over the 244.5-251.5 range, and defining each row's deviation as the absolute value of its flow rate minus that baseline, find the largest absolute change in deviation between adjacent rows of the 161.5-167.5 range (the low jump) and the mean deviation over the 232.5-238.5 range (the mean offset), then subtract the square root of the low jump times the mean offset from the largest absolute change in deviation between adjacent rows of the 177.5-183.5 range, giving -0.12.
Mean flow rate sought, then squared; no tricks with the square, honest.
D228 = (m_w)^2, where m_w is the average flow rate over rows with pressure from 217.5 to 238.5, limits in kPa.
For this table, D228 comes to 2.4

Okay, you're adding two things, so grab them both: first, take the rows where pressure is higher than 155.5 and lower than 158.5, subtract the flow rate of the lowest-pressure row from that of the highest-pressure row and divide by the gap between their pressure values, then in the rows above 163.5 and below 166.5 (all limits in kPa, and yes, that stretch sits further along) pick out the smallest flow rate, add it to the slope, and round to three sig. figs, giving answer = 1.50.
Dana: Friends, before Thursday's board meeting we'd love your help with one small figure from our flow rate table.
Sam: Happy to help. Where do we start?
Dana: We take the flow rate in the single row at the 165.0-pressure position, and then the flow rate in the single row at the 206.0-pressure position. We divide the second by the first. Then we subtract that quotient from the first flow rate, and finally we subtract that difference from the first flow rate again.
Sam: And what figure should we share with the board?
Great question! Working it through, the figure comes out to 1.07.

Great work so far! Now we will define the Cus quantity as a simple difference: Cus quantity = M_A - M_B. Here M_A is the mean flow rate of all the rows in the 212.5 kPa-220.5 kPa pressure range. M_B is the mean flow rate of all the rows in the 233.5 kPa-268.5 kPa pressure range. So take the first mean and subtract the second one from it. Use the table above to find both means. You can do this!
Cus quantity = 0.2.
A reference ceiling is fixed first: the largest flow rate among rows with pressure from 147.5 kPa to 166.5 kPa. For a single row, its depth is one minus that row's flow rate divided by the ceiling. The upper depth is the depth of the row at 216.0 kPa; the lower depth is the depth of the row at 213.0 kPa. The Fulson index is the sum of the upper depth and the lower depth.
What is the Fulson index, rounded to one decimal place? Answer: -0.1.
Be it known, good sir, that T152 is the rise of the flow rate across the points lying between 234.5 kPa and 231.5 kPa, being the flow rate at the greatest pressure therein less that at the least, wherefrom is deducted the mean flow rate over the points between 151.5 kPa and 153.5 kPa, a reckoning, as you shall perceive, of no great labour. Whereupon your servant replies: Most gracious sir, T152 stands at -1.6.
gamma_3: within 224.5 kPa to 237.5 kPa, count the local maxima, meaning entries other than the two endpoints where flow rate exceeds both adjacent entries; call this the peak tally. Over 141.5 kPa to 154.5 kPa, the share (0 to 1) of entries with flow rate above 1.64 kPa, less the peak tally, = -3.0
